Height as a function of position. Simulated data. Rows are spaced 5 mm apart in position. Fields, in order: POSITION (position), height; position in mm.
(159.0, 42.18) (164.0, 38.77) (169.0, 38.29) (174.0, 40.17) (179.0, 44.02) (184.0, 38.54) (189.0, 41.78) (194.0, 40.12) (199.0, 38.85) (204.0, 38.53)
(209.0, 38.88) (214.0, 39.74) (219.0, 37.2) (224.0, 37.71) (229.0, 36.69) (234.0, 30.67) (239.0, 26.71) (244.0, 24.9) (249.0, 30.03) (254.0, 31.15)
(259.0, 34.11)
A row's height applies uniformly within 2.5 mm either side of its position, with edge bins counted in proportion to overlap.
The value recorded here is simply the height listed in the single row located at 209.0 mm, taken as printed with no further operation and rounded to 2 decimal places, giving 38.88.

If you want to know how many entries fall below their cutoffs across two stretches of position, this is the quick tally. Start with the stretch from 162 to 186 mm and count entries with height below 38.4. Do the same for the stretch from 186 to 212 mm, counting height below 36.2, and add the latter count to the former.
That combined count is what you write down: 1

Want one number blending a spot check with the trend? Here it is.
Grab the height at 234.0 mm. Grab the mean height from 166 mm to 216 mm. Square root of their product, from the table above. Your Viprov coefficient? 35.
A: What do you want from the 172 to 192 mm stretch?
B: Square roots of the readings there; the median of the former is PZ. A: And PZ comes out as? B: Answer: 6.40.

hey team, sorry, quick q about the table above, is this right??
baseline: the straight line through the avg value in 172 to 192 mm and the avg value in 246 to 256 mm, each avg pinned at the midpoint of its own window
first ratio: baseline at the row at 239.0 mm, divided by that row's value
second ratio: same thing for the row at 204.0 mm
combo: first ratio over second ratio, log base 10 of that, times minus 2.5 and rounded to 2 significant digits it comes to -0.23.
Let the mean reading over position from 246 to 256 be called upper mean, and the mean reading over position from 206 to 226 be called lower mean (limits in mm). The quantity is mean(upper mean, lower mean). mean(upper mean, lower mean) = 34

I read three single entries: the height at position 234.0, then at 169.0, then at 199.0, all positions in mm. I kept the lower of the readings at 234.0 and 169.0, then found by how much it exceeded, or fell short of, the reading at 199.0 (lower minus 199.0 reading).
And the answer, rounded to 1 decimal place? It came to -8.2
